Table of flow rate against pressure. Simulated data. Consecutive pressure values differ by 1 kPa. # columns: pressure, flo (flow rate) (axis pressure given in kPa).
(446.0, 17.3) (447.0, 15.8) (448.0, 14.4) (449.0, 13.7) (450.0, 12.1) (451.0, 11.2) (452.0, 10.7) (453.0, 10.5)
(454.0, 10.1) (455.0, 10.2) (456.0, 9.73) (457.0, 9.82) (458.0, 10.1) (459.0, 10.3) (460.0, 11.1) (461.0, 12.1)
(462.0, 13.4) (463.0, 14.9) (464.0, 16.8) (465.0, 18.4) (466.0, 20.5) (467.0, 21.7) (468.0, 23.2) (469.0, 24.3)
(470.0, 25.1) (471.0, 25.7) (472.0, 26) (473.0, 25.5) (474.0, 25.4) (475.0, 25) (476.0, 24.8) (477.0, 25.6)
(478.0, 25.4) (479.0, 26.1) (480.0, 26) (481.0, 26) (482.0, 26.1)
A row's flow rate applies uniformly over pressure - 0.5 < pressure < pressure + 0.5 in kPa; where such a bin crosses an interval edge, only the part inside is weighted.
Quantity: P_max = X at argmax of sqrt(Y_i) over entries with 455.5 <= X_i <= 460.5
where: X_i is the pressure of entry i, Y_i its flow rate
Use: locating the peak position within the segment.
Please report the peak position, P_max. 460.0 kPa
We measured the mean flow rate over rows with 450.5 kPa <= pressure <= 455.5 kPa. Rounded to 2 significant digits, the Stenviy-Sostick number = 11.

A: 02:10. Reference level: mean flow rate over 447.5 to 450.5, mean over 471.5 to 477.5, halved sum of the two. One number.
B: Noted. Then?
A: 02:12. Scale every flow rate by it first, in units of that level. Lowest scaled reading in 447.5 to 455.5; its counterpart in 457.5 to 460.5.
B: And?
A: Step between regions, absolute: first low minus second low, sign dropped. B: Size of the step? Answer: 0.0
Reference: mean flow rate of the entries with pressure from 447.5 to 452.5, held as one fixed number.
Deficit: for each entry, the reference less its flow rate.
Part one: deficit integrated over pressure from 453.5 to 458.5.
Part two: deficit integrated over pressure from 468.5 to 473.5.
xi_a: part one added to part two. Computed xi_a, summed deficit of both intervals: -52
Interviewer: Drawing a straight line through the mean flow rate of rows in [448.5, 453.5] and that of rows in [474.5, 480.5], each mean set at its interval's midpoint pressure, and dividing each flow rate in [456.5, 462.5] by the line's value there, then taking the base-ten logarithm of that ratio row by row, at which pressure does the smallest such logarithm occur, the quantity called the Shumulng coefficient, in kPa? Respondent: 459.0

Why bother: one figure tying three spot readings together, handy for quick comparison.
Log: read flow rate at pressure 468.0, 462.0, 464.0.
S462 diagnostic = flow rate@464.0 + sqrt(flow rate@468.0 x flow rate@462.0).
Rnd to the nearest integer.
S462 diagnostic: 34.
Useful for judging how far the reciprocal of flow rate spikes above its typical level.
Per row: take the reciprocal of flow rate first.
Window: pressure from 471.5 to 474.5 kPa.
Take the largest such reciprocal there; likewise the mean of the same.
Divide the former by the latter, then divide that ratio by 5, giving 0.202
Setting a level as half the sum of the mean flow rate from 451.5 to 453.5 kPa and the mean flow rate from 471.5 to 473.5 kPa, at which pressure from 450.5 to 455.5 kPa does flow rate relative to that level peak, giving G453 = 451.0 kPa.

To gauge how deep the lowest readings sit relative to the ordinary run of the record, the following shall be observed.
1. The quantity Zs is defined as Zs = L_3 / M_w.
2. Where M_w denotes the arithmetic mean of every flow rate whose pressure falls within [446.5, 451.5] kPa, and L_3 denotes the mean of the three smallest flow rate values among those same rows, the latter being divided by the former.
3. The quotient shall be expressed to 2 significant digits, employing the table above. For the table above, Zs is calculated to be 0.92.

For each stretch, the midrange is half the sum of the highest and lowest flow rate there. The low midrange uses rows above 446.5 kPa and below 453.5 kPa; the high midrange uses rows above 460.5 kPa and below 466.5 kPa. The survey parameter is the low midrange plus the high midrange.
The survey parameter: 29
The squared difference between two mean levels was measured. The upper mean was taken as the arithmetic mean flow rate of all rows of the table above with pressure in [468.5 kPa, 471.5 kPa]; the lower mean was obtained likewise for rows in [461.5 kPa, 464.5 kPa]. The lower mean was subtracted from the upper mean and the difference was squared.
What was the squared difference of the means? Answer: 100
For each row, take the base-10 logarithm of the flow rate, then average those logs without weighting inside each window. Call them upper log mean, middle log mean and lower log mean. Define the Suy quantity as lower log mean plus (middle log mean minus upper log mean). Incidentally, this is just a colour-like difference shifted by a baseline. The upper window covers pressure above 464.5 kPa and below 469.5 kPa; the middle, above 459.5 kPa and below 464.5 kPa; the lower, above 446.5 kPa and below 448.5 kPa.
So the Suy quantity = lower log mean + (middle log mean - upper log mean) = 0.98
